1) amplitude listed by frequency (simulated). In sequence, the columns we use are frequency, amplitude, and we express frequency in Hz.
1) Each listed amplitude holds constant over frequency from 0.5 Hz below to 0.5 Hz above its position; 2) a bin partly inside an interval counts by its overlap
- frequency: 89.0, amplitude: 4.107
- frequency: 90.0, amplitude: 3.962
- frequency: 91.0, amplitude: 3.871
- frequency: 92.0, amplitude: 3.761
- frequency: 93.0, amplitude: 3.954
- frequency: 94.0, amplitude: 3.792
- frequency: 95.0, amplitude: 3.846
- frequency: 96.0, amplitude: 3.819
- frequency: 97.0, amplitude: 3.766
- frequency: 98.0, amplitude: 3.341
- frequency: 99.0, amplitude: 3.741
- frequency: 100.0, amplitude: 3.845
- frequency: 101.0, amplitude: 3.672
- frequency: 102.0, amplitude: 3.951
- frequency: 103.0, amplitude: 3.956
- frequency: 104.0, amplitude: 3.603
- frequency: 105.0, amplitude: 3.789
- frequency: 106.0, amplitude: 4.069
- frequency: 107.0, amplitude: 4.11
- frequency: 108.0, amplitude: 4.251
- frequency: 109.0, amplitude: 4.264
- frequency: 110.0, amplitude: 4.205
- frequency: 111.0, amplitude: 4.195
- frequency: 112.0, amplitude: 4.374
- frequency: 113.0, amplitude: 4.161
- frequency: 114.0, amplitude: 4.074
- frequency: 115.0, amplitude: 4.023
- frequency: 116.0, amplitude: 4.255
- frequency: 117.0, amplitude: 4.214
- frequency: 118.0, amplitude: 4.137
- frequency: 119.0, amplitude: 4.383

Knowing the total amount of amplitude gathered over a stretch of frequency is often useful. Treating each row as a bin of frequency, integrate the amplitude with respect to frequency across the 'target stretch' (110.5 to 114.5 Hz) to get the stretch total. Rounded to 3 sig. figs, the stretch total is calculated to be 16.8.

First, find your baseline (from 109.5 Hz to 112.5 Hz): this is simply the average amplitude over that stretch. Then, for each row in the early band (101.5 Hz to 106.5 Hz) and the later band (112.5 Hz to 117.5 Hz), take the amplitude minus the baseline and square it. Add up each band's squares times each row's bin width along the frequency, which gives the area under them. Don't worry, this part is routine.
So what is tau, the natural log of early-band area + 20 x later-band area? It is 1.1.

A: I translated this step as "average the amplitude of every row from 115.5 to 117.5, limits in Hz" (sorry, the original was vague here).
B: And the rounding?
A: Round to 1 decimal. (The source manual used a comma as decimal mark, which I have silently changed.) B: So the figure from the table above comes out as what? 4.2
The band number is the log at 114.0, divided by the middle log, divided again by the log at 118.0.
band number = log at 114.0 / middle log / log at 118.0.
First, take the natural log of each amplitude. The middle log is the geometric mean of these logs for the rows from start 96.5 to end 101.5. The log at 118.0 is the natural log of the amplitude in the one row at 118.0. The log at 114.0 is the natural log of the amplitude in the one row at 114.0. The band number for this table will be 0.762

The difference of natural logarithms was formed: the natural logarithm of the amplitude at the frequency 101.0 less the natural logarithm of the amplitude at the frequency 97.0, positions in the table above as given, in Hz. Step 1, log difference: -0.03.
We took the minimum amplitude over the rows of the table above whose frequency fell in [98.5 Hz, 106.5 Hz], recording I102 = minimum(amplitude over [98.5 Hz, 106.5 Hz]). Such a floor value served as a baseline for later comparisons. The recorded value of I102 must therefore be 3.603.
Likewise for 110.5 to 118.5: 4.023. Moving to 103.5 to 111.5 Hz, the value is 3.603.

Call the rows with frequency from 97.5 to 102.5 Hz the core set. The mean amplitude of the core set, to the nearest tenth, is 3.7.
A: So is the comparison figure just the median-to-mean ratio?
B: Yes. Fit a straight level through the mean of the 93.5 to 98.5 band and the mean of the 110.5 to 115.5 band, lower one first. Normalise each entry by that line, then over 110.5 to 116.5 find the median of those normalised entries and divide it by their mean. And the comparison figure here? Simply 1.00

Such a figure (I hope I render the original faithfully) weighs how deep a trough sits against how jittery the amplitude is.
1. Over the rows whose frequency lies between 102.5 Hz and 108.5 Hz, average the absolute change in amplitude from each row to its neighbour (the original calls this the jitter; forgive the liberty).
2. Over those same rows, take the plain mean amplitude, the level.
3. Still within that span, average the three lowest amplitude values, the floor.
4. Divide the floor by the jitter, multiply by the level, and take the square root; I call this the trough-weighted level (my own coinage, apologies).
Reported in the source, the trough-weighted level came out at 8.7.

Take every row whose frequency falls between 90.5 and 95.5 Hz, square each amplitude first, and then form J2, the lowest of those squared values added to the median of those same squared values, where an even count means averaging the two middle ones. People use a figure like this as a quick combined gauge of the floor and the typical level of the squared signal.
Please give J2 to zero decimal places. 29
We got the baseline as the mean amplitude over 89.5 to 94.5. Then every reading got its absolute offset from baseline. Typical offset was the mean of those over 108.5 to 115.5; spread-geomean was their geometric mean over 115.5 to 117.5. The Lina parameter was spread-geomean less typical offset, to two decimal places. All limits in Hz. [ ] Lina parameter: 0.05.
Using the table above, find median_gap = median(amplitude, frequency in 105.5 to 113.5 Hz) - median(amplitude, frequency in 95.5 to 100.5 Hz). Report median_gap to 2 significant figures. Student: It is 0.43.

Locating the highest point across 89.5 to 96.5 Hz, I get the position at 90.0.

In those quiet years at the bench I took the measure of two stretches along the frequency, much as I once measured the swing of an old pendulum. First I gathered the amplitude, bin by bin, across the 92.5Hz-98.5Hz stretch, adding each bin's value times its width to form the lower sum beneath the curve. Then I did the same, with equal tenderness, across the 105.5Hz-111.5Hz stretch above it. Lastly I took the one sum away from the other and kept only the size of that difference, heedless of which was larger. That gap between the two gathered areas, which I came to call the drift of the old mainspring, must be 2.6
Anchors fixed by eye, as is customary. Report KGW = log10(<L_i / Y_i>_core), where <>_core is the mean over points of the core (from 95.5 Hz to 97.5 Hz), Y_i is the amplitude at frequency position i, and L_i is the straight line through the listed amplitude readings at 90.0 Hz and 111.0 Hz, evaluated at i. 0.03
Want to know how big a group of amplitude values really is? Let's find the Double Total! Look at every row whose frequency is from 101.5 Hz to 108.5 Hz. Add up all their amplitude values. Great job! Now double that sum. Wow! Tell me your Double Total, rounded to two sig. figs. 55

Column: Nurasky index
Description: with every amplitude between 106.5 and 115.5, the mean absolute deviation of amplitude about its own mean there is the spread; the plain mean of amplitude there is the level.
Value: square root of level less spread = 2.03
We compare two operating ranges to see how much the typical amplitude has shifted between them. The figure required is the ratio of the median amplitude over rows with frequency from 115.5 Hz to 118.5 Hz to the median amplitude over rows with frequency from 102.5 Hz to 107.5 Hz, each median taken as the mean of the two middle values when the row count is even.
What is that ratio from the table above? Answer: 1.07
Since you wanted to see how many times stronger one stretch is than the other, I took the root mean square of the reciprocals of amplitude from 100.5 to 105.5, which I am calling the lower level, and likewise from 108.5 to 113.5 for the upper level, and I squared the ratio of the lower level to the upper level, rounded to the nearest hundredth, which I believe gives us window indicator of 1.25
